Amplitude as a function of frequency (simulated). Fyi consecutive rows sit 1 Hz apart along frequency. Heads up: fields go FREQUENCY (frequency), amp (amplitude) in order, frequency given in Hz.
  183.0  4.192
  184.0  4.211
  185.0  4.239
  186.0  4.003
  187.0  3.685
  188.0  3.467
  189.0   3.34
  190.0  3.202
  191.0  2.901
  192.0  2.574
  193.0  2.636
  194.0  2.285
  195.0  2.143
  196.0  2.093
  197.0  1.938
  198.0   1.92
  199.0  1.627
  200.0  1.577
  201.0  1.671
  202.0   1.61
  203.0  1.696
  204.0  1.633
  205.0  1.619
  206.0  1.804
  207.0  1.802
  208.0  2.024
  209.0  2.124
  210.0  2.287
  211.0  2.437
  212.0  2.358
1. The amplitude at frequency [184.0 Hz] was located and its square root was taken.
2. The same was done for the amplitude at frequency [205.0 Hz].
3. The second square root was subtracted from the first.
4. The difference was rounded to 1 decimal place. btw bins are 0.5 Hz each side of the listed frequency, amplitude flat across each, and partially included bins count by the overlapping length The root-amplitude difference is 0.8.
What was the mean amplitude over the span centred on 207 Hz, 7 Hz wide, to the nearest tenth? 1.9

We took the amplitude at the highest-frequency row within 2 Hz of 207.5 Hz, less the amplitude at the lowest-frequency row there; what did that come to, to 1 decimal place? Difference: 0.3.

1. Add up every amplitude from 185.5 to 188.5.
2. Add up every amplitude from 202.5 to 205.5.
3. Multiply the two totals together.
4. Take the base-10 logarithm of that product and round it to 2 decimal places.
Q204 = 1.74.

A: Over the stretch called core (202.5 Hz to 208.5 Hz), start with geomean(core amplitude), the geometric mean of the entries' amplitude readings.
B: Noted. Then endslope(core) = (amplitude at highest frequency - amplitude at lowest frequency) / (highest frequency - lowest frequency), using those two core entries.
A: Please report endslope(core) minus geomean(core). -1.7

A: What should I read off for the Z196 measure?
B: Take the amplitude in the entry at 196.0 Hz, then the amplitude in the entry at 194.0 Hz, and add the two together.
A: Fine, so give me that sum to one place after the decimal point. 4.4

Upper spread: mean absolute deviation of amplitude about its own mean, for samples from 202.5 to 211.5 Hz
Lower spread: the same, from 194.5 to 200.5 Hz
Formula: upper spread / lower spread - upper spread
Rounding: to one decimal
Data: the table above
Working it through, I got 1.1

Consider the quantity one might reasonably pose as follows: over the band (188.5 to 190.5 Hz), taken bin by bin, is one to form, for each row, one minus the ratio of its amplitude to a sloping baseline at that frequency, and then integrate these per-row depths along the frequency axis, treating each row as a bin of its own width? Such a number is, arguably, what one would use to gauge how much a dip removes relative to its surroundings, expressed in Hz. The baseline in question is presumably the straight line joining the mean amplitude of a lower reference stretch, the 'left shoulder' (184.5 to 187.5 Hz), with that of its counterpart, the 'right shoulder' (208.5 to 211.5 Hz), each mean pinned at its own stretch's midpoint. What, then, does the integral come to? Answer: 0.25 Hz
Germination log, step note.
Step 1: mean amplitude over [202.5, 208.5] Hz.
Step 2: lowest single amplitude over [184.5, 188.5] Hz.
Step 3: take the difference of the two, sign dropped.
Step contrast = 1.7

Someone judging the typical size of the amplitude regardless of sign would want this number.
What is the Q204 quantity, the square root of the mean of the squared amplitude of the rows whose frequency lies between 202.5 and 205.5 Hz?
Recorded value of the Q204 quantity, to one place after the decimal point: 1.6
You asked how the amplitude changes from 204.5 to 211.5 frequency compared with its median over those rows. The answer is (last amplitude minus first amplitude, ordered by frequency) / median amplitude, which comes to 0.4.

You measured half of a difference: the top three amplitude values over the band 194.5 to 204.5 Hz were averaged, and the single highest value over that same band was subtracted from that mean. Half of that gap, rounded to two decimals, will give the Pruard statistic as -0.04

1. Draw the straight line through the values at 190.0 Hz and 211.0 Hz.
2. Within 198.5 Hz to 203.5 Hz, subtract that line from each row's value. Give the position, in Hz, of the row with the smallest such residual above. 200.0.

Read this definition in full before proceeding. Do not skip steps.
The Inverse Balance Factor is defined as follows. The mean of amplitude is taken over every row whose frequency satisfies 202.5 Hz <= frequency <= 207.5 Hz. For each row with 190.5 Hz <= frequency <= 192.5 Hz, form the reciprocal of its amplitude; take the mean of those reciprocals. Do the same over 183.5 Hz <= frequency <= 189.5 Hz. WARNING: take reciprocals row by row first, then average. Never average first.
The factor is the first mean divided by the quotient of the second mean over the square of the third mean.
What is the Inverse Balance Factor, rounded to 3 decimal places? 0.325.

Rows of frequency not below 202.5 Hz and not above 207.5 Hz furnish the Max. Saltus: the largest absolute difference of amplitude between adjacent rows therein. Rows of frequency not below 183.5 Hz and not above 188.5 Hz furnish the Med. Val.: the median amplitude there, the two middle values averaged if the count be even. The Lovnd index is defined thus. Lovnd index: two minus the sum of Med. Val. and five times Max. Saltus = -2.9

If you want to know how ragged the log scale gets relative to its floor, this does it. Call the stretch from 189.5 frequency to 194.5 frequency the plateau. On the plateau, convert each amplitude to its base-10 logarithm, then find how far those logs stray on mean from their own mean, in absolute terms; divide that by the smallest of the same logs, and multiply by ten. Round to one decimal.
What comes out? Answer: 1.2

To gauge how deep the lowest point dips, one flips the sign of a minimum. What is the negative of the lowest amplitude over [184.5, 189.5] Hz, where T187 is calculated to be -3.3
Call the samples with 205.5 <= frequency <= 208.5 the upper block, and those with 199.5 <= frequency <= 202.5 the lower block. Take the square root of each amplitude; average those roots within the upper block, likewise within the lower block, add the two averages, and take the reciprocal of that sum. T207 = 0.38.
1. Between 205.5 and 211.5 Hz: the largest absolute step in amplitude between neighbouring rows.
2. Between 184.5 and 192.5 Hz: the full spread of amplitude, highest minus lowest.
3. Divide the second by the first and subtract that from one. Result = -6.5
